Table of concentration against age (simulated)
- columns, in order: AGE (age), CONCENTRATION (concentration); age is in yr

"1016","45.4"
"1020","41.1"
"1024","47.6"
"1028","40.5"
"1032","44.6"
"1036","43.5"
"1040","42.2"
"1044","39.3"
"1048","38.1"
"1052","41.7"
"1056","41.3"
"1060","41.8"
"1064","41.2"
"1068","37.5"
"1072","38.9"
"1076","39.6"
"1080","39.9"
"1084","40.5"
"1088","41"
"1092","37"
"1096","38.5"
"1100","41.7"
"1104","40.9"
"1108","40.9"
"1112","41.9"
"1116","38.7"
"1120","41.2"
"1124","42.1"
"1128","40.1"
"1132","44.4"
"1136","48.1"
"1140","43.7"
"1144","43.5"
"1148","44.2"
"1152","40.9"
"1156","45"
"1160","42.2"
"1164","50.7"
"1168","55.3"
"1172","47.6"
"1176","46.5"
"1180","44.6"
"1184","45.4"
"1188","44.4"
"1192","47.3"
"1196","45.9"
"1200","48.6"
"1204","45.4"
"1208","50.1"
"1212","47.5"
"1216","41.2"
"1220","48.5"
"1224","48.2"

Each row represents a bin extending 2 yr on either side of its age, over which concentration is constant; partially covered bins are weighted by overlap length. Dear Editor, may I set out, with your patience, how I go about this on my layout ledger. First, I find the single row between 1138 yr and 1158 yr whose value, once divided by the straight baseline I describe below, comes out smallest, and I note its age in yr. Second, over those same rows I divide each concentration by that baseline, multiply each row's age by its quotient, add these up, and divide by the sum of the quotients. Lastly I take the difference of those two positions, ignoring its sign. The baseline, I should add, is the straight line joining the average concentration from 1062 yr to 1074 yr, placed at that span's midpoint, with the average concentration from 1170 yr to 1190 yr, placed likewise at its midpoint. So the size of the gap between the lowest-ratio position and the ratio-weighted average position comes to 4.0 yr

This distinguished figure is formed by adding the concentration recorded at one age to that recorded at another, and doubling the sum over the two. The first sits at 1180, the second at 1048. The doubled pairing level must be 165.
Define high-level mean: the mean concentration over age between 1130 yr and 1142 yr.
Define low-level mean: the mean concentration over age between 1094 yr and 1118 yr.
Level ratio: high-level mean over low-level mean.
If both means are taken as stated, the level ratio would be 1.12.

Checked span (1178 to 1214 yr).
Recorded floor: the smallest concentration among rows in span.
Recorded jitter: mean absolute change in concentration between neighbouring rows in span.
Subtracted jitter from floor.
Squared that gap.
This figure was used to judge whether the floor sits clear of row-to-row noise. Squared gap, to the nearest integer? 1763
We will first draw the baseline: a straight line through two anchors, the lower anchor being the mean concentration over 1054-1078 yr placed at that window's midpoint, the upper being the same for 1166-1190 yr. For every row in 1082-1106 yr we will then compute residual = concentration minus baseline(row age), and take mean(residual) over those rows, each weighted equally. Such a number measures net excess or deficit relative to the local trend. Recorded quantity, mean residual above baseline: -1.93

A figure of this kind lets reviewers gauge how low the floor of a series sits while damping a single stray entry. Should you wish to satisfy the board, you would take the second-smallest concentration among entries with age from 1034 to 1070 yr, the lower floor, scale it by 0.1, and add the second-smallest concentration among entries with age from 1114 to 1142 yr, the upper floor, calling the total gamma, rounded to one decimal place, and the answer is 43.9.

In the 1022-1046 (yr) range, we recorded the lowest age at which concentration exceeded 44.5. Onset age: 1024 yr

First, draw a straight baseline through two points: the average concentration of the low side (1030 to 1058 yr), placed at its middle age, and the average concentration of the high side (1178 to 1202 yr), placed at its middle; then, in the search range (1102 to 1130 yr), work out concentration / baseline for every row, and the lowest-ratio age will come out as 1116 yr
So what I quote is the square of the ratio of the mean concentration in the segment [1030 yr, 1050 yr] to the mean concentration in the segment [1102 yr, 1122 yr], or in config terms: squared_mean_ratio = 1.04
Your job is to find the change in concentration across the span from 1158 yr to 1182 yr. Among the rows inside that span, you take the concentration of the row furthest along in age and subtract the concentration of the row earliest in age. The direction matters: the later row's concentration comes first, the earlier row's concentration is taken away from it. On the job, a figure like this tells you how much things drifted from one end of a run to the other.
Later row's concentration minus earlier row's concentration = 2.4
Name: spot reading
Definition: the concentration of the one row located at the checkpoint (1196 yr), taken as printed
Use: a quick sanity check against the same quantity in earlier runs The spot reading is 45.9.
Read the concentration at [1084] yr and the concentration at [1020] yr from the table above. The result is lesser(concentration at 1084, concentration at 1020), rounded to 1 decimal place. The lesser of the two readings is 40.5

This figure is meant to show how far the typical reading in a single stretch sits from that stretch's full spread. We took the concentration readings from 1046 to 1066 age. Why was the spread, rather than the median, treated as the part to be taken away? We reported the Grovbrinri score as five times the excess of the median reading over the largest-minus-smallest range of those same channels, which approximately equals 188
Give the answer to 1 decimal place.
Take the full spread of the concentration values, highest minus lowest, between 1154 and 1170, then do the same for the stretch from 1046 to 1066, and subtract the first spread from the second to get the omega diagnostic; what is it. -9.4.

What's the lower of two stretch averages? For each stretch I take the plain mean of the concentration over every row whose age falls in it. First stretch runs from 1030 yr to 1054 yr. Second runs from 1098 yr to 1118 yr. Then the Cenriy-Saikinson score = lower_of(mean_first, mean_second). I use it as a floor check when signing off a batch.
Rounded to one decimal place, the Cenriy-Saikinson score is 40.8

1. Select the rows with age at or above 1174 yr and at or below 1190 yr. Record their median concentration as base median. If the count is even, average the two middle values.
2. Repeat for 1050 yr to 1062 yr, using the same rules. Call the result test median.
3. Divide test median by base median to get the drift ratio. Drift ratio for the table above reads 0.93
